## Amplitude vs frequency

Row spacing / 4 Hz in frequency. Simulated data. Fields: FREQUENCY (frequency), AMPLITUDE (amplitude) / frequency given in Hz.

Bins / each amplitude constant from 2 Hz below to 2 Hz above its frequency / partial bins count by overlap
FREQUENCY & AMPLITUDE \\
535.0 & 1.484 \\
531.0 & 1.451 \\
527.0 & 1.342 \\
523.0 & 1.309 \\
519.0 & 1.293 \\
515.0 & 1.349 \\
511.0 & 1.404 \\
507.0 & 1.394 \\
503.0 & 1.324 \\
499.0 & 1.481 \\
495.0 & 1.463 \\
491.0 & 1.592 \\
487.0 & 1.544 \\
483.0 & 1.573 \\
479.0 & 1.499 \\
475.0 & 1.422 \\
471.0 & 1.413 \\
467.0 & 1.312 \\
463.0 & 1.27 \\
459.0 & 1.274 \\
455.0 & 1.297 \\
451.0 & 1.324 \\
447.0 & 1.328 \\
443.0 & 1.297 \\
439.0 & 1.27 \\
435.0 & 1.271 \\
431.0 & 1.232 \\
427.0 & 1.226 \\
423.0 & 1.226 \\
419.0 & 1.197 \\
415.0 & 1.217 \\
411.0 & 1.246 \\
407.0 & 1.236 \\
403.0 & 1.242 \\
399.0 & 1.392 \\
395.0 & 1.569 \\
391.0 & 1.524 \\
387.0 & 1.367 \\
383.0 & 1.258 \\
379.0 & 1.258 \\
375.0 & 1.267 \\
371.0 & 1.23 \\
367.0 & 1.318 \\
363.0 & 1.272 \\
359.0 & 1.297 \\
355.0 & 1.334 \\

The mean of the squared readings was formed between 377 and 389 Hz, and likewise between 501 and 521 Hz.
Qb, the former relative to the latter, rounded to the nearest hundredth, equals 0.92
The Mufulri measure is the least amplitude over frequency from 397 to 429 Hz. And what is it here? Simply 1.197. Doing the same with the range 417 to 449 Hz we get 1.197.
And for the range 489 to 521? 1.293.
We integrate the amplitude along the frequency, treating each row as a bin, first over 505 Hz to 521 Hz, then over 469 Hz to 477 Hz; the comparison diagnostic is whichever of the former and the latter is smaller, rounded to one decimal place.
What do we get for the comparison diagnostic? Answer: 11.3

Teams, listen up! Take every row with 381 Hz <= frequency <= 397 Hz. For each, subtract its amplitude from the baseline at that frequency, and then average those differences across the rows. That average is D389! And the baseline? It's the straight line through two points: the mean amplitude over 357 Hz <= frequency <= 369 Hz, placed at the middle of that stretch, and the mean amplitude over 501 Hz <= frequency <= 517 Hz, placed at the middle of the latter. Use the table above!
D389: -0.12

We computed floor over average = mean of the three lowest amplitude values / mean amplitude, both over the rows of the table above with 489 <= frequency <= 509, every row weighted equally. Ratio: 0.961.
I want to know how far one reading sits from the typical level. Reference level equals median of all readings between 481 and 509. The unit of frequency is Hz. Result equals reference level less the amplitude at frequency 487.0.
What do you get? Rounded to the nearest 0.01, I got -0.06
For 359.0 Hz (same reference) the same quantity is 0.18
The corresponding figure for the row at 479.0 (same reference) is -0.02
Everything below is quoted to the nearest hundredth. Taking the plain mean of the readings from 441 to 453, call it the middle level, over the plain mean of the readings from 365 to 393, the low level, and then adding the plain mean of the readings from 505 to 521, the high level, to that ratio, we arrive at 2.36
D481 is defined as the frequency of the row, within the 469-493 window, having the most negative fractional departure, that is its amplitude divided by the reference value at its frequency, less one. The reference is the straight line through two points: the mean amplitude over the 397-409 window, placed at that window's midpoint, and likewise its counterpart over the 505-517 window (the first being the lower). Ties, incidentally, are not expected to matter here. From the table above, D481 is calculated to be 471.0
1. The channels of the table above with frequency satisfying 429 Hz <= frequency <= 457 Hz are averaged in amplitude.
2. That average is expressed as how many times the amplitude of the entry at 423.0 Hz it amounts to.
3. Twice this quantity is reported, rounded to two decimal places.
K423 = 2.10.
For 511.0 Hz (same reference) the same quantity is 1.84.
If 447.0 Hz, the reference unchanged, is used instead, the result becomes 1.94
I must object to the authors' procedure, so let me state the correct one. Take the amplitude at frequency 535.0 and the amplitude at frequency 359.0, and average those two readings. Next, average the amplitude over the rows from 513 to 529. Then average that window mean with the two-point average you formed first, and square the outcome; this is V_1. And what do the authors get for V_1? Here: 1.84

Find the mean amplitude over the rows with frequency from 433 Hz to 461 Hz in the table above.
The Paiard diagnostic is 1.29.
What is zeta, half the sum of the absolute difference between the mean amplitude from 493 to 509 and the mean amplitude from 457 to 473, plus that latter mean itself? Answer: 0.708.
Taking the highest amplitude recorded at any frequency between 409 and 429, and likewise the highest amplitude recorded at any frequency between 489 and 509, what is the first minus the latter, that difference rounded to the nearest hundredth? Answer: -0.35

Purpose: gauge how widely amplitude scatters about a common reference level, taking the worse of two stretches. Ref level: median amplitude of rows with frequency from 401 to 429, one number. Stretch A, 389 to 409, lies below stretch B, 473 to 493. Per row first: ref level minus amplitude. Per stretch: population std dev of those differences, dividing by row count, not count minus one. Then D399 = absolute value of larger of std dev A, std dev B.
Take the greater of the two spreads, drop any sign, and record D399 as 0.14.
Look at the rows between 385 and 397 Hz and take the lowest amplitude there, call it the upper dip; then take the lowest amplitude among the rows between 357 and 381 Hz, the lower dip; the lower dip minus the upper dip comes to -0.14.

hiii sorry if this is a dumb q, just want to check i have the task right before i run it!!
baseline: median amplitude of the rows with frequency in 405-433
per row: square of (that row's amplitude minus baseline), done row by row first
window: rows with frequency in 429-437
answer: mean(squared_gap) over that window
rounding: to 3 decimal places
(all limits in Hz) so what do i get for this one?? 0.001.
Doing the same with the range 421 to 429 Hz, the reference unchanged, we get 0.000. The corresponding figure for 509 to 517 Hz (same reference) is 0.023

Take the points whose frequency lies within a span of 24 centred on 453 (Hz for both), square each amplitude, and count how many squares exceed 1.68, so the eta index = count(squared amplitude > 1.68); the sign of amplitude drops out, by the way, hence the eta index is 4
